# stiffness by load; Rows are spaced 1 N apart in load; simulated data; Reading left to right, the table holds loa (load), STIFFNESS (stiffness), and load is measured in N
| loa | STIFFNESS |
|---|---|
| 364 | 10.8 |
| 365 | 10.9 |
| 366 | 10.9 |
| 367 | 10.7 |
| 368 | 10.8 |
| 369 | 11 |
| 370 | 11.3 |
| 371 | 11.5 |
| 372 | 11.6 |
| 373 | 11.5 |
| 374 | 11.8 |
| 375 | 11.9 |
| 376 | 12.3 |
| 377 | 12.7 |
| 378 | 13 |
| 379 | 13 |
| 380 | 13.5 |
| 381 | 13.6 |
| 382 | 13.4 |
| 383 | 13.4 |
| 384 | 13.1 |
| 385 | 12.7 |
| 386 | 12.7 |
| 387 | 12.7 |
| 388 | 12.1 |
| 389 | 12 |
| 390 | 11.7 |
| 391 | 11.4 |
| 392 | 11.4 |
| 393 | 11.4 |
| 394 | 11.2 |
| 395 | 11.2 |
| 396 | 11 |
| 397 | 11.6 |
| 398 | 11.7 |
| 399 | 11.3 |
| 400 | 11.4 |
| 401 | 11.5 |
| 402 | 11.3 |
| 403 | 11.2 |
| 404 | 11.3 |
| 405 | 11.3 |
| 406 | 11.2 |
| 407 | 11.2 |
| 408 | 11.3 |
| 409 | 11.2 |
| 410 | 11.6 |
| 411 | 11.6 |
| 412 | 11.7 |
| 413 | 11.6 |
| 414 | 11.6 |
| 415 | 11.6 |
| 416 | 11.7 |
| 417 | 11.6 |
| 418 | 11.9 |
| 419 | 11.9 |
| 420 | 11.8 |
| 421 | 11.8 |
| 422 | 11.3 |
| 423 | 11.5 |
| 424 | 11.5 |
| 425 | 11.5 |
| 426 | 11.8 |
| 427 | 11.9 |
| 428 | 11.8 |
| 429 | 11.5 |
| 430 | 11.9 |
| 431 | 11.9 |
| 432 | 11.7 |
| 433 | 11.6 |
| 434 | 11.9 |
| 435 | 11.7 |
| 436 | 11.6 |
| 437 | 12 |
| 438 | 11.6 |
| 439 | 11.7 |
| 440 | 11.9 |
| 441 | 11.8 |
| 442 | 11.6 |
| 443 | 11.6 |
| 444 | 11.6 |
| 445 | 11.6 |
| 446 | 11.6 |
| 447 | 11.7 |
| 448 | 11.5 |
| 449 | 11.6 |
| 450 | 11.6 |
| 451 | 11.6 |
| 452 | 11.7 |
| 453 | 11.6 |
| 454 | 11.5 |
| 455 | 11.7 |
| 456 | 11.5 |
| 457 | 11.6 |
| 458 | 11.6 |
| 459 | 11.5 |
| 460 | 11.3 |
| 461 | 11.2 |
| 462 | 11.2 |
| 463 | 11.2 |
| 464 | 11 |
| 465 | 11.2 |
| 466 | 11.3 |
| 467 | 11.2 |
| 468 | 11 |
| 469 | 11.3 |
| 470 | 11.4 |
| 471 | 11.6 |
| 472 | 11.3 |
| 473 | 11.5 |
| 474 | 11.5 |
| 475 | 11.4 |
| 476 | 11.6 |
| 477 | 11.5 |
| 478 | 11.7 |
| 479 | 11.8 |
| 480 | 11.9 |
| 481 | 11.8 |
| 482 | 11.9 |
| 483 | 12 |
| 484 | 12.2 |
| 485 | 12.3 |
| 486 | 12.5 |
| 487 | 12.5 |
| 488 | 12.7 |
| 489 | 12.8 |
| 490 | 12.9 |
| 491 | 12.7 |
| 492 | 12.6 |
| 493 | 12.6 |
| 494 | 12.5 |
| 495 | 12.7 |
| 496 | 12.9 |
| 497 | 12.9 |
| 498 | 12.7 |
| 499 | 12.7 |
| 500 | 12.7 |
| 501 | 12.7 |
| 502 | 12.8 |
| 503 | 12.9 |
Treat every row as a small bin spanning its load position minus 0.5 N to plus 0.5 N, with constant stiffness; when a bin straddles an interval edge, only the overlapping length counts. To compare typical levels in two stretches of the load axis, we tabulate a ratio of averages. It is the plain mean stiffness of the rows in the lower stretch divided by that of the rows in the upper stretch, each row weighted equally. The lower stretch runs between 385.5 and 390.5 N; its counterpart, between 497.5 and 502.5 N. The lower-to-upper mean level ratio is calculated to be 0.96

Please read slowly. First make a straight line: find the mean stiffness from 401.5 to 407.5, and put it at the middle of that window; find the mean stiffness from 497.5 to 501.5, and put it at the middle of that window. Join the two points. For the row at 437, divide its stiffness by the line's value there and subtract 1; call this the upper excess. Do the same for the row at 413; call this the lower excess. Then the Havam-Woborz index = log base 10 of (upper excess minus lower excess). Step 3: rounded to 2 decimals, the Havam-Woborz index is -2.65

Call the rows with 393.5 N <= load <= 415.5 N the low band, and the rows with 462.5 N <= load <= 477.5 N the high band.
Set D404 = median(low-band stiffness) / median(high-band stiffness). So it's 1.000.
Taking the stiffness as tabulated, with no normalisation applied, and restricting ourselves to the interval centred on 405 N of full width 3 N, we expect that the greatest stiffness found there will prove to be 11.3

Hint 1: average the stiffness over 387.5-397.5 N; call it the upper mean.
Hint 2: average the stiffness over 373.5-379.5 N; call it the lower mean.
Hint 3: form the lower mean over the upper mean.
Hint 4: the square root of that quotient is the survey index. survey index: 1.04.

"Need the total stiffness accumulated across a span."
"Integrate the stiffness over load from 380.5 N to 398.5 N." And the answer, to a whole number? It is 218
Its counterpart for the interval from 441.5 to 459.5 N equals 209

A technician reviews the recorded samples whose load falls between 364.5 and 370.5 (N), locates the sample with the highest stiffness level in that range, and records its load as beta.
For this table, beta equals 370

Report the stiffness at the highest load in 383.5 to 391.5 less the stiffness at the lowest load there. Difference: -1.7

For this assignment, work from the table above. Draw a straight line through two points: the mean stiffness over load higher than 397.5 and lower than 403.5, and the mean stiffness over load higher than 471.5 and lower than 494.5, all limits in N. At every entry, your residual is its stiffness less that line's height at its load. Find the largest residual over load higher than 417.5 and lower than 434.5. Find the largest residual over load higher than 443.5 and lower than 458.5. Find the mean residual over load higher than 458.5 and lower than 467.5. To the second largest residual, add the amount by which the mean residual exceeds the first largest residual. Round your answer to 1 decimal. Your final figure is -1.1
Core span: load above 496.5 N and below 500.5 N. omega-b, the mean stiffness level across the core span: 12.75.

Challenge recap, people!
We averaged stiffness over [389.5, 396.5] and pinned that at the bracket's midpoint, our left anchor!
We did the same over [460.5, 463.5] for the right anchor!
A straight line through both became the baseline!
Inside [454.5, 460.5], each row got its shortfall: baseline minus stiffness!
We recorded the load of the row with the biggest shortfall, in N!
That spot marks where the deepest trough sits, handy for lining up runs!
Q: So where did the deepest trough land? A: 460 N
